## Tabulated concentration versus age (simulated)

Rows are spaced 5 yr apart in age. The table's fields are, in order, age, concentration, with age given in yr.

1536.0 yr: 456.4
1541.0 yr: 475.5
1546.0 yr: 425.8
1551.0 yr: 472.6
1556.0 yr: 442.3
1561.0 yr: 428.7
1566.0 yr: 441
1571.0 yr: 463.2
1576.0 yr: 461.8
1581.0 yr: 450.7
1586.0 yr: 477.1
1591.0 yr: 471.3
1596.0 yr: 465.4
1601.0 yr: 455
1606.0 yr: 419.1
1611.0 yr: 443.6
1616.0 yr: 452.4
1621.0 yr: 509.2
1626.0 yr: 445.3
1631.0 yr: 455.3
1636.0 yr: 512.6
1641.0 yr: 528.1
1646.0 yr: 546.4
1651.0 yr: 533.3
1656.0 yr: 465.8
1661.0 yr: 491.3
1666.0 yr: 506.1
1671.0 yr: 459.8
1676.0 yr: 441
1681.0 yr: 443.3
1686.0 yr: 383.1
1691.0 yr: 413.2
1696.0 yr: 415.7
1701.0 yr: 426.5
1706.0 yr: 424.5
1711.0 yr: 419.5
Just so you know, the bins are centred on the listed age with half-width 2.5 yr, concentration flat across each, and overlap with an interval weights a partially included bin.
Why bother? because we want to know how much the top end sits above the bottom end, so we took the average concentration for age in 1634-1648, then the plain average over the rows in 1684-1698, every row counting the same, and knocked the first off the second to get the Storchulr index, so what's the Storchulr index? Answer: -125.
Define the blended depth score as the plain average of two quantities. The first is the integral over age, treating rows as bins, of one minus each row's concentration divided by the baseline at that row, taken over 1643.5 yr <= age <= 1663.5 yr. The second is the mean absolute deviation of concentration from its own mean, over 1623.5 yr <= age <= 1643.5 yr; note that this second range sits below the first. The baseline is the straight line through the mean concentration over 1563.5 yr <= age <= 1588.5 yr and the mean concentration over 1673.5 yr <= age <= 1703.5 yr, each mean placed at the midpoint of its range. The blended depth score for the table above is 16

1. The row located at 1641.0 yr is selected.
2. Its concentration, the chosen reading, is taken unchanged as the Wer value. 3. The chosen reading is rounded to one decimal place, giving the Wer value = 528.1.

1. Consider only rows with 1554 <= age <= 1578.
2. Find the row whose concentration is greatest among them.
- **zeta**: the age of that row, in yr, 1571.0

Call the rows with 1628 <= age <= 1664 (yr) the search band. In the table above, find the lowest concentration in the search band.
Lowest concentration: 455.3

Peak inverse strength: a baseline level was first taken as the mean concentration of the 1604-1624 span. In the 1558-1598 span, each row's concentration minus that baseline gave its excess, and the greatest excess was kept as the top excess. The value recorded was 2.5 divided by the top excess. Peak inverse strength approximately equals 0.12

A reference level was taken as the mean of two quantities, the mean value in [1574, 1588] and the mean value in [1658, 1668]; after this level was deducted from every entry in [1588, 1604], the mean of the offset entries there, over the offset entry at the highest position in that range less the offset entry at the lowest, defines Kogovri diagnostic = 1.0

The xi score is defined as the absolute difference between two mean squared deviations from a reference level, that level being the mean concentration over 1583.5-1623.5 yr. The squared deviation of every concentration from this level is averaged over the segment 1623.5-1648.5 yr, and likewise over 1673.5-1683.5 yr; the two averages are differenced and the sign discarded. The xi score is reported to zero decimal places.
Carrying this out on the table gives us 2520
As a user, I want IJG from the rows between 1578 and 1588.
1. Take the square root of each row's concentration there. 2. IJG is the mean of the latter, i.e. 21.5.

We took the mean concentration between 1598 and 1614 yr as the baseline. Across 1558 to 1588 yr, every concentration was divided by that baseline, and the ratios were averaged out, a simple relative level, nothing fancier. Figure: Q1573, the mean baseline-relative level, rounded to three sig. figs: 1.03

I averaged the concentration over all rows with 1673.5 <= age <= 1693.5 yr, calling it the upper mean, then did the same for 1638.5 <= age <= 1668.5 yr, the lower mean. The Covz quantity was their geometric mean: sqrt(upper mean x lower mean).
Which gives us 464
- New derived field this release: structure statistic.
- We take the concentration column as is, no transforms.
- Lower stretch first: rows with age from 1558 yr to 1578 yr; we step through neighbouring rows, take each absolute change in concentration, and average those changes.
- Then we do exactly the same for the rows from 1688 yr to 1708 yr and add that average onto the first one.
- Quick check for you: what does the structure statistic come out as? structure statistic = 17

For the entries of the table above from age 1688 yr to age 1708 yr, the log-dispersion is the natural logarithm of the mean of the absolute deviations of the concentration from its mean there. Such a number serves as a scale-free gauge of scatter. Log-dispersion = 1.71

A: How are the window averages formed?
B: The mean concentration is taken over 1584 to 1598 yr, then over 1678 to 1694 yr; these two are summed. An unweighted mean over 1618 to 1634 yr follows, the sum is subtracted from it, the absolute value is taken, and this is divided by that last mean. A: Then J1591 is 0.88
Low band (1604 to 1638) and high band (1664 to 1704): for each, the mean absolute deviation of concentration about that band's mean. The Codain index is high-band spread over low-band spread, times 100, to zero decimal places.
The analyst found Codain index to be 96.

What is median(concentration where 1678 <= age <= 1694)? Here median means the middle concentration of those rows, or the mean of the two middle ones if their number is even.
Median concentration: 413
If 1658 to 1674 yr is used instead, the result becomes 491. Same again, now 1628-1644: 513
